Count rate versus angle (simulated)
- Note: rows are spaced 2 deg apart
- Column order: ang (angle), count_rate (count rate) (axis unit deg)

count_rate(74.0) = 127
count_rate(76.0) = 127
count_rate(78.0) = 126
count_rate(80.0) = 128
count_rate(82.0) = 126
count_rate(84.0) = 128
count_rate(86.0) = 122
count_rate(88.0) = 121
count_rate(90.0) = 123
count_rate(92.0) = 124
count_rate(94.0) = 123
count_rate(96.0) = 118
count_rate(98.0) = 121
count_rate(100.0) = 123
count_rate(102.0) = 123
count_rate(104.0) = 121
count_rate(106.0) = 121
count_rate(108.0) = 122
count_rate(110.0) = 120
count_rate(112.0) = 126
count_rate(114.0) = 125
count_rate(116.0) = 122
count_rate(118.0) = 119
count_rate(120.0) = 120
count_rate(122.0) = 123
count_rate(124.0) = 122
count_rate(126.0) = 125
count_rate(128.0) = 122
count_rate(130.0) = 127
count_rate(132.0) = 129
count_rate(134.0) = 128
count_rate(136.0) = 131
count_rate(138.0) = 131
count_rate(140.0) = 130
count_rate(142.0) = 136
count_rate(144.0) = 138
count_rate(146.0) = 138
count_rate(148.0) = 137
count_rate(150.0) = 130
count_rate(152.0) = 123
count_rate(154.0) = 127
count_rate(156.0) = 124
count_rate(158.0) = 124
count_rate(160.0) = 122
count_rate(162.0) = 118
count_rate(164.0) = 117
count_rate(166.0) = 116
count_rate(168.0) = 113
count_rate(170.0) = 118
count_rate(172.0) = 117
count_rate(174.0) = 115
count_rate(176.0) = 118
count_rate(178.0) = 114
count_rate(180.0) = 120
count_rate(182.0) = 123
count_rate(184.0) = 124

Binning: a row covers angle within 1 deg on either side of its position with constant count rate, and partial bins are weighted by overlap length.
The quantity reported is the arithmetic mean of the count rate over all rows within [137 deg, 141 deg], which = 130.5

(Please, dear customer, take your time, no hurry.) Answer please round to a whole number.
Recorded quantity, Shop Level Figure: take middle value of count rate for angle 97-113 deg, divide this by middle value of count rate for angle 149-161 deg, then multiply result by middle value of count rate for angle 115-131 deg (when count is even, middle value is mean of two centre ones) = 120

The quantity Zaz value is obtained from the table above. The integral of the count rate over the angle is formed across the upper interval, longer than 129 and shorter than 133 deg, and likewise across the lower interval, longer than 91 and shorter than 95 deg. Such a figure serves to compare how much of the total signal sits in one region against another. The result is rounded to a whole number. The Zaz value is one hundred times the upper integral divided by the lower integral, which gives 104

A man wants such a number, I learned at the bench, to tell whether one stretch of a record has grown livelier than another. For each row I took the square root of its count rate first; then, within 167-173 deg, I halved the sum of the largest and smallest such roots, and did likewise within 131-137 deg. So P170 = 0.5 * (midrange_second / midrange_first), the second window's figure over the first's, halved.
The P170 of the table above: 0.529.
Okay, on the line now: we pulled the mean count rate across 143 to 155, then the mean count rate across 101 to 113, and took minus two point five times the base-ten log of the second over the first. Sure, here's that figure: 0.09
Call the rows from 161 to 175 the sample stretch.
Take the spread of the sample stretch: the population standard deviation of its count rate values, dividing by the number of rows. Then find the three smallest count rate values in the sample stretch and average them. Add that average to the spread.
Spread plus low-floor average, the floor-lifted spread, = 116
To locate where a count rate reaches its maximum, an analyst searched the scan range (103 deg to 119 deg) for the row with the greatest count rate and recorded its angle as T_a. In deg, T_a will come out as 112.0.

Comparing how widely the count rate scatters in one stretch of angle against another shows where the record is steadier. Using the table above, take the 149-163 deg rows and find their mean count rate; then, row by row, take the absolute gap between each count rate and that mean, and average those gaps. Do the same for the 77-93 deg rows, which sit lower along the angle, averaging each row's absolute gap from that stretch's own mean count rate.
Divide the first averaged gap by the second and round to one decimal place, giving 1.1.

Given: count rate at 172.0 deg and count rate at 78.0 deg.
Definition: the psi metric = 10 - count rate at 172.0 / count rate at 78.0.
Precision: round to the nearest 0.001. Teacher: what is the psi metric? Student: 9.071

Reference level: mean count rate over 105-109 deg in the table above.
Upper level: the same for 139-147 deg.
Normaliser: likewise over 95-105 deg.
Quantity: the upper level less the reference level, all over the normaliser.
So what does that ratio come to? 0.12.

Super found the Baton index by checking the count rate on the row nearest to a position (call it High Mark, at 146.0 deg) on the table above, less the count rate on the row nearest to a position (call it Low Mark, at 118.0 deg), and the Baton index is 19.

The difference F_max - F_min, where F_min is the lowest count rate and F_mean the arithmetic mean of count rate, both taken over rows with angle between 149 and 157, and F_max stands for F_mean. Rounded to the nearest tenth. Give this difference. 3.0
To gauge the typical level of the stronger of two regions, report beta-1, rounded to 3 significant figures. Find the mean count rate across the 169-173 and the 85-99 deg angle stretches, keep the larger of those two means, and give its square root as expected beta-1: 11.0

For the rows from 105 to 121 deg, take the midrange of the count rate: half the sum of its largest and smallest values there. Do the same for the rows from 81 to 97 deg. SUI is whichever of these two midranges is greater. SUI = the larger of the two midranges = 123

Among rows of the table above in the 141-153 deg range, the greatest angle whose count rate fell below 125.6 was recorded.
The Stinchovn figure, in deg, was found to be 152.0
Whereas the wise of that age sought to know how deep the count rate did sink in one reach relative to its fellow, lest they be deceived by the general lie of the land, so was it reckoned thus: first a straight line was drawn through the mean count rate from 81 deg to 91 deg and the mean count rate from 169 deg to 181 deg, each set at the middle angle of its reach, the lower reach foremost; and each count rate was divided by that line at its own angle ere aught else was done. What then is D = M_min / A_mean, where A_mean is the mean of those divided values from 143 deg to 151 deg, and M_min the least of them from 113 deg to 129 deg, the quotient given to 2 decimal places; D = 0.86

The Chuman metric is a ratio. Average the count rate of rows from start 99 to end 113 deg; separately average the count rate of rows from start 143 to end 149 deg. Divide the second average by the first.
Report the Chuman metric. 1.13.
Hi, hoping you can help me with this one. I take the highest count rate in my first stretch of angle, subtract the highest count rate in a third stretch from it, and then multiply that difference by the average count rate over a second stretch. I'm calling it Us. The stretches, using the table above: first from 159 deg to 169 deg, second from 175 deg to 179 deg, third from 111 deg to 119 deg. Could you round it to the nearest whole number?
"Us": -464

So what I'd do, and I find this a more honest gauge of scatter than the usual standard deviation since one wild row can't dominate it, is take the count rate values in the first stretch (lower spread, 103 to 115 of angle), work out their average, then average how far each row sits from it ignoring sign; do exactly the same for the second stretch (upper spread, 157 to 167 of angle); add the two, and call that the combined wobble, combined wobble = 4.9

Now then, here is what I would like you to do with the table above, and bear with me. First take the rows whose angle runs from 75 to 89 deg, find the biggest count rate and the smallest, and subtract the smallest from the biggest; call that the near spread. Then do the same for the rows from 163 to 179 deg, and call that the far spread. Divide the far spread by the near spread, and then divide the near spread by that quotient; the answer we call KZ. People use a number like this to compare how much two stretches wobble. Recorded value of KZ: 9.8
